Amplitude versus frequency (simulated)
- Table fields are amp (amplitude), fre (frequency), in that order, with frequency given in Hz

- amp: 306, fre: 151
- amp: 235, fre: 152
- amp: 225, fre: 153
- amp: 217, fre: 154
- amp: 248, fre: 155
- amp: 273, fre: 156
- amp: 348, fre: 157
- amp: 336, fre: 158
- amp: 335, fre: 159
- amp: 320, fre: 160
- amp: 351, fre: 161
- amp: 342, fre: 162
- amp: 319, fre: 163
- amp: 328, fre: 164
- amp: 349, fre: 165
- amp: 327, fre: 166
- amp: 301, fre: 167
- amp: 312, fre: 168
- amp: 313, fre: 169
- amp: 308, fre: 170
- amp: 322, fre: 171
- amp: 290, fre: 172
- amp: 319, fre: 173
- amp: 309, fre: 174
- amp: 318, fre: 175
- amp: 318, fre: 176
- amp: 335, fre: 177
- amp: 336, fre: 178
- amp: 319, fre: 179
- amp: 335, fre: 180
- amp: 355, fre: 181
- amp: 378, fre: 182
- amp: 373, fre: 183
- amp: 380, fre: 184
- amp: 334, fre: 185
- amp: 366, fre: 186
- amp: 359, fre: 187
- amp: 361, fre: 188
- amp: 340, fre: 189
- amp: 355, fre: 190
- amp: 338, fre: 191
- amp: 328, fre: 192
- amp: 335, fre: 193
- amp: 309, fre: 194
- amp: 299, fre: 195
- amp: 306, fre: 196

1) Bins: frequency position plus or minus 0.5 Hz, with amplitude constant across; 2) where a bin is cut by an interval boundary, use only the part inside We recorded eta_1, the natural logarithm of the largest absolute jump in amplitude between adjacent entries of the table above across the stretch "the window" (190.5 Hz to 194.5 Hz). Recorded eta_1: 3.3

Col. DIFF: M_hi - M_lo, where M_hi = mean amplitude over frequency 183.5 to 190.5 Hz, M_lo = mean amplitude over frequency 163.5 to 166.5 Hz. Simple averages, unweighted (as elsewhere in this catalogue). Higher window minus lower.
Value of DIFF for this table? 22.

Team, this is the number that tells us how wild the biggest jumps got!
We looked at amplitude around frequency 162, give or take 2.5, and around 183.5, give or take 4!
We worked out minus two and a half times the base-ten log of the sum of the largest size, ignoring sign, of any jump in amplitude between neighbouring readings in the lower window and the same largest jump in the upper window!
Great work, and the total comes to -4.7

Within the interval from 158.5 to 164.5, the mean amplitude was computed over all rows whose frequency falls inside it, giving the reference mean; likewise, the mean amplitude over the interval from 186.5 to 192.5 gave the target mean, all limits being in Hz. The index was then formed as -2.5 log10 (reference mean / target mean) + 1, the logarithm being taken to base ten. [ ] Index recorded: 1.05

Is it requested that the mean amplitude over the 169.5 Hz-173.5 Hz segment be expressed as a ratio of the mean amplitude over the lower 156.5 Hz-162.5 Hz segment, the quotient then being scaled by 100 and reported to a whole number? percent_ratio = 91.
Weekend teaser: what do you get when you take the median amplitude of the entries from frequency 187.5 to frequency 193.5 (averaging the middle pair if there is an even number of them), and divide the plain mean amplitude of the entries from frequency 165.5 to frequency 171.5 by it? 0.93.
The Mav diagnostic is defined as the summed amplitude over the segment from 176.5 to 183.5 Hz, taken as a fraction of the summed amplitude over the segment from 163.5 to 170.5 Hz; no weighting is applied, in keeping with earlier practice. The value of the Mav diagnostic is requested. 1.09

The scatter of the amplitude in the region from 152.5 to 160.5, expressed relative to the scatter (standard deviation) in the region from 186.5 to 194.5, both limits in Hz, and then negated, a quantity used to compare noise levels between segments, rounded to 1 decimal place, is -3.0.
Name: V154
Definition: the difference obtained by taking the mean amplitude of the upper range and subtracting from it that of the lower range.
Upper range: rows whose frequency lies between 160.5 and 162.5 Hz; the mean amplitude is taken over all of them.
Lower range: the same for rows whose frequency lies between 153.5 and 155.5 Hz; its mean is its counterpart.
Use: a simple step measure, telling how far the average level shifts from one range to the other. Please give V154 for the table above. 114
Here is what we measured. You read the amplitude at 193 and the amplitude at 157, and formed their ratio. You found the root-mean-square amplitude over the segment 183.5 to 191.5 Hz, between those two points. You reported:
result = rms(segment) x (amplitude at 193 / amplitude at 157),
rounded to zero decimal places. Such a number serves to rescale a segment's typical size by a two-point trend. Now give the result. 341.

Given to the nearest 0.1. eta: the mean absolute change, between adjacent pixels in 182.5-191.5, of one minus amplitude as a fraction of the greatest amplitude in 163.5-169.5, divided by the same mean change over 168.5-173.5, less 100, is -99.1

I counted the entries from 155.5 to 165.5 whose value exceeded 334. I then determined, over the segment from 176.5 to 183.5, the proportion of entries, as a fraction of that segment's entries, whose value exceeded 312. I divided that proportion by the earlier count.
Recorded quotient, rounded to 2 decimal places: 0.17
